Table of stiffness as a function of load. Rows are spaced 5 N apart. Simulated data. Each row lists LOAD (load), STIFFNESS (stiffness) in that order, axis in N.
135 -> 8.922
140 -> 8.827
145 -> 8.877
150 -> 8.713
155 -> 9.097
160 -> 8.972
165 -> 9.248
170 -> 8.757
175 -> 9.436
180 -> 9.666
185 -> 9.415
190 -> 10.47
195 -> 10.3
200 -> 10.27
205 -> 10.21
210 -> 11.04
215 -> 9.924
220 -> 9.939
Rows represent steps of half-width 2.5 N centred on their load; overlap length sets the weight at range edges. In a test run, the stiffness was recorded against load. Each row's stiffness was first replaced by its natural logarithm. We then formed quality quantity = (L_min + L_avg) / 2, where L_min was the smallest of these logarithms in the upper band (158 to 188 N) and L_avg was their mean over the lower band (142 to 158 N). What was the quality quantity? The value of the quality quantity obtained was 2.178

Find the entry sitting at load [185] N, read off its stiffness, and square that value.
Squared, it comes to 89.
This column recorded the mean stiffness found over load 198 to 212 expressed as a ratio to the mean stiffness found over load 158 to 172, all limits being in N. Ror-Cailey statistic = 1.17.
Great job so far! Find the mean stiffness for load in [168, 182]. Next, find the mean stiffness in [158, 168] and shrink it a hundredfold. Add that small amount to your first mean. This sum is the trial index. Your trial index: 9.38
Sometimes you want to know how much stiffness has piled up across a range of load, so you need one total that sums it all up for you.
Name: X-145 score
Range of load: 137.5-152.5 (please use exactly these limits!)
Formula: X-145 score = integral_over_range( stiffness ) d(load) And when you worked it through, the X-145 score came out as 132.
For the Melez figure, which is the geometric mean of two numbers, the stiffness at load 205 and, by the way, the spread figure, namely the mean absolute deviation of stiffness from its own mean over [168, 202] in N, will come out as 2.27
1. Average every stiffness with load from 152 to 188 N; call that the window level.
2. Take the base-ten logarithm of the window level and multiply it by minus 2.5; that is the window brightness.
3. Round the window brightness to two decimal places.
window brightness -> -2.41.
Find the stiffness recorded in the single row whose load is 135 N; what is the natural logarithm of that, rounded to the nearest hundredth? 2.19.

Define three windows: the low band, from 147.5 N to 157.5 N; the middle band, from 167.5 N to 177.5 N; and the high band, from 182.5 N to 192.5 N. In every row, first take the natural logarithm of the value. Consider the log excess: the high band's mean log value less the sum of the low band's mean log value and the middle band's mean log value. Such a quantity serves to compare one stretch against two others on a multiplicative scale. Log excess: -2.10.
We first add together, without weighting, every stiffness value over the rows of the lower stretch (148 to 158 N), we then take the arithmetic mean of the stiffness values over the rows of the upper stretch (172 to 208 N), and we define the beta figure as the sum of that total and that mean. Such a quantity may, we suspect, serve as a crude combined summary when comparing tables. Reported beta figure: 28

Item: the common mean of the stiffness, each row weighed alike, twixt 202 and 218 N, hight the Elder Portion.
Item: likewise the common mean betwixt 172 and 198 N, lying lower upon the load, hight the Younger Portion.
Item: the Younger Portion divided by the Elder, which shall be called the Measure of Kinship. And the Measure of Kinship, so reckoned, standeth 0.95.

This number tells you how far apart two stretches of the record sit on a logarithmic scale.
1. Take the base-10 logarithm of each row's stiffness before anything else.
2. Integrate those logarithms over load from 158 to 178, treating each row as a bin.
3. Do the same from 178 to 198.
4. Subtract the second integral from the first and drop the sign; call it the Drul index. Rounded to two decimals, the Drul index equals 0.78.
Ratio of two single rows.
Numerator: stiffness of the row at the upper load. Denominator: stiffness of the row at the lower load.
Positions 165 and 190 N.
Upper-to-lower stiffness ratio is 1.13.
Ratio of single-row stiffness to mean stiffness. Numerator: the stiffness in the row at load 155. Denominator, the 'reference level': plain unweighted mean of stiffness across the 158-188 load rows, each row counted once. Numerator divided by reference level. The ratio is 0.98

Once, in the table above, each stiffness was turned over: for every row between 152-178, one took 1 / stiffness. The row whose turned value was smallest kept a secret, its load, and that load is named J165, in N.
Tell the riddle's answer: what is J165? 175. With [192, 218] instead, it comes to 210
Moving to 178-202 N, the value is 190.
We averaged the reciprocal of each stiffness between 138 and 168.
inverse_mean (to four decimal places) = 0.1117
